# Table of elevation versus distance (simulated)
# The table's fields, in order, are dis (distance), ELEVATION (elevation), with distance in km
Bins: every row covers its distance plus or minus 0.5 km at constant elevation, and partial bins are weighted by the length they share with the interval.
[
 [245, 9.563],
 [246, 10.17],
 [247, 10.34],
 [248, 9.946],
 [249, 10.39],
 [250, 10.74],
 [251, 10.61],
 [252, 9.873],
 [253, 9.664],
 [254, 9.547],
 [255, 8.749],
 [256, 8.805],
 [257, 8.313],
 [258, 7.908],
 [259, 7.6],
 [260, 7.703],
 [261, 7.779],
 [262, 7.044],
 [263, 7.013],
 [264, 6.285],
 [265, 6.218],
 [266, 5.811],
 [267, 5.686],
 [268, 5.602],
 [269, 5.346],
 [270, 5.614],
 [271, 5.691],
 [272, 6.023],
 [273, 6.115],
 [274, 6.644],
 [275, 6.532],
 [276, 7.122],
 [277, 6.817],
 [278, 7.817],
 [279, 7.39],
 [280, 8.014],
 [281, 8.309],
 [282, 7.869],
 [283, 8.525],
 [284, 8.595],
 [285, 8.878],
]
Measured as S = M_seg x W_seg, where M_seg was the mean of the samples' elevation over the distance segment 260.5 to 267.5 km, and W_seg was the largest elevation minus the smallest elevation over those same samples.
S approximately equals 14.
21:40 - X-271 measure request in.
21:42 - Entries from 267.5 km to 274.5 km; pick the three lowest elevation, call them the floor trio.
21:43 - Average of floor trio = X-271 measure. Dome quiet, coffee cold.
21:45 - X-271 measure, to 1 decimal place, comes 5.5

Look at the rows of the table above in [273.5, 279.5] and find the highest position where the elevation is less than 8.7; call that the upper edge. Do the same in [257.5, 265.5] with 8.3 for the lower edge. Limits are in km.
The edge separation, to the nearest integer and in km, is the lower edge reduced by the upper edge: -14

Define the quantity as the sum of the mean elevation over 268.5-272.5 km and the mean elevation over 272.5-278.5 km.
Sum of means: 12.5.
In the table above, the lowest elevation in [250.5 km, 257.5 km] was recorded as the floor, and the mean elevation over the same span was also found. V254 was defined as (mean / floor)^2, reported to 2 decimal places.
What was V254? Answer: 1.27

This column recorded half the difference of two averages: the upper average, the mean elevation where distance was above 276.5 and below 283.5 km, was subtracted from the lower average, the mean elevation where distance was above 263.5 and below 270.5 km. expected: -1.0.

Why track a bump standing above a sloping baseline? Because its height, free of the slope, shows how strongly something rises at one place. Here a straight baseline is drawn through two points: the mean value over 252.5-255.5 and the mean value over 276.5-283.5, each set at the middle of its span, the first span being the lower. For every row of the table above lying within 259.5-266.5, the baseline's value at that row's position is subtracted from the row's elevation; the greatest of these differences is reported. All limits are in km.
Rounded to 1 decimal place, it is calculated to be -1.1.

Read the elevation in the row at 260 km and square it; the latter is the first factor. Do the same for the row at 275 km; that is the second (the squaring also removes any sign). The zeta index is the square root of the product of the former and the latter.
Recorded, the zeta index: 50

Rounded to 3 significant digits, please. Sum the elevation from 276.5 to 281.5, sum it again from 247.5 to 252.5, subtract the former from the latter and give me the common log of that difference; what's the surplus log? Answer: 1.12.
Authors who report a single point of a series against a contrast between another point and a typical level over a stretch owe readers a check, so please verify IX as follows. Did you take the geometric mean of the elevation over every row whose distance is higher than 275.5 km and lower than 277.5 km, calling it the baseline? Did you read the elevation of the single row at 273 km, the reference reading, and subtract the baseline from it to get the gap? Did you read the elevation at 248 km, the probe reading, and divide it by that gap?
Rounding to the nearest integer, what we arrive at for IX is -12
